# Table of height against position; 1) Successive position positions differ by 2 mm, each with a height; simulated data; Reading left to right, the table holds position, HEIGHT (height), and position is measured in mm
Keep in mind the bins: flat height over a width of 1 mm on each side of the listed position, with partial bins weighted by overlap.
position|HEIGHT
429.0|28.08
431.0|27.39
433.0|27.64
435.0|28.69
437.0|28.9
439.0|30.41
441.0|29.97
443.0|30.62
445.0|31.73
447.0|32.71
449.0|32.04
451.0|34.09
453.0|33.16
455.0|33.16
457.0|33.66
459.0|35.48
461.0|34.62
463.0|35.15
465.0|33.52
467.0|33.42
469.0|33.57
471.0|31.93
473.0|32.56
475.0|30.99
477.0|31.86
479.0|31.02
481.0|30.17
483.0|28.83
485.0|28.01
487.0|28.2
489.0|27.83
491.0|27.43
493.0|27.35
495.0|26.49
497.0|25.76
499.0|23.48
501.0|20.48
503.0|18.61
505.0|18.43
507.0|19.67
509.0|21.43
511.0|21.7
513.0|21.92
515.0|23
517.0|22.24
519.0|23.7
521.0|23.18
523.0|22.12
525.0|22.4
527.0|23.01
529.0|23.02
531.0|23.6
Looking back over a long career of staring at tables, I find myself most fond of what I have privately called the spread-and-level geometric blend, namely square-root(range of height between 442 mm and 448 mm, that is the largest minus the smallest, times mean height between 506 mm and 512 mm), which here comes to 6.6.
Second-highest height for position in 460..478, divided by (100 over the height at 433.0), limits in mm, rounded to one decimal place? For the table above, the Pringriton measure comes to 9.6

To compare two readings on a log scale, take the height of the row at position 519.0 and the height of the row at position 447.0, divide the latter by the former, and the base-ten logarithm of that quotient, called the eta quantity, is 0.14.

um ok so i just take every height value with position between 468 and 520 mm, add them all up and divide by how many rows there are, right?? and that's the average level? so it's 26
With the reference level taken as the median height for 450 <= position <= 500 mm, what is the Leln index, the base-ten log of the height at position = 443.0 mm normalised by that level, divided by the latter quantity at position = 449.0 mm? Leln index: -7.0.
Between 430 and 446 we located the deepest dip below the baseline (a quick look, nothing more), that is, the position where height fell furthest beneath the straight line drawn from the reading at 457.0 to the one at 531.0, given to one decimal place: 431.0 mm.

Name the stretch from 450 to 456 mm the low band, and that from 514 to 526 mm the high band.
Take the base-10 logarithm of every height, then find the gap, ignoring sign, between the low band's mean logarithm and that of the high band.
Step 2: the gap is 0.17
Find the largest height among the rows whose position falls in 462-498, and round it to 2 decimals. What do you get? 35.15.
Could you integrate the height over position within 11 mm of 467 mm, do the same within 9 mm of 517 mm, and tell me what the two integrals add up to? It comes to 1137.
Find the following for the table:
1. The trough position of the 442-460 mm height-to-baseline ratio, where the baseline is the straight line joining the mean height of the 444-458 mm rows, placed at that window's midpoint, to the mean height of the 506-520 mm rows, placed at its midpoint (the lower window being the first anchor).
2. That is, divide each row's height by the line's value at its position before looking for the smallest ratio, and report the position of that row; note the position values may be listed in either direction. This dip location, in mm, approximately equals 443.0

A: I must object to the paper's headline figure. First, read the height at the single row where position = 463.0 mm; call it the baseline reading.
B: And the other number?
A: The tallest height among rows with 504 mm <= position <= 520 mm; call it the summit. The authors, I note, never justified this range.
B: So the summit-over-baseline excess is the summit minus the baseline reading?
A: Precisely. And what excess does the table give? -11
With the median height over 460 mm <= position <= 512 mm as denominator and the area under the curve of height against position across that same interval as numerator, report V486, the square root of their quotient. 7.2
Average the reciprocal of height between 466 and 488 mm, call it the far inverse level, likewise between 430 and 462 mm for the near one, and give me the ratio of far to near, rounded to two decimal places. 1.02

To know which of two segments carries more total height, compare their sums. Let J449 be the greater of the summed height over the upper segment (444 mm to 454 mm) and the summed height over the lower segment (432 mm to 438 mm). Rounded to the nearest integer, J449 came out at 164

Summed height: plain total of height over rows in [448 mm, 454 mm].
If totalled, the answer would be 99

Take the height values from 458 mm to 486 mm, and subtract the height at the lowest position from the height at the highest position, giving -7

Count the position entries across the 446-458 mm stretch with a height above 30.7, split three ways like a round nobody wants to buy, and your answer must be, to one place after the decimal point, 2.0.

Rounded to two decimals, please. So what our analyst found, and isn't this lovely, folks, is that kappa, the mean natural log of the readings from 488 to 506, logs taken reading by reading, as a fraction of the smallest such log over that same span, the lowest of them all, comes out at 1.09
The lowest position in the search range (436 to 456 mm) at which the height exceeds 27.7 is 437.0 mm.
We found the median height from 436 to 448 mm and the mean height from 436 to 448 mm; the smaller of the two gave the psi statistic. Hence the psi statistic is 31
